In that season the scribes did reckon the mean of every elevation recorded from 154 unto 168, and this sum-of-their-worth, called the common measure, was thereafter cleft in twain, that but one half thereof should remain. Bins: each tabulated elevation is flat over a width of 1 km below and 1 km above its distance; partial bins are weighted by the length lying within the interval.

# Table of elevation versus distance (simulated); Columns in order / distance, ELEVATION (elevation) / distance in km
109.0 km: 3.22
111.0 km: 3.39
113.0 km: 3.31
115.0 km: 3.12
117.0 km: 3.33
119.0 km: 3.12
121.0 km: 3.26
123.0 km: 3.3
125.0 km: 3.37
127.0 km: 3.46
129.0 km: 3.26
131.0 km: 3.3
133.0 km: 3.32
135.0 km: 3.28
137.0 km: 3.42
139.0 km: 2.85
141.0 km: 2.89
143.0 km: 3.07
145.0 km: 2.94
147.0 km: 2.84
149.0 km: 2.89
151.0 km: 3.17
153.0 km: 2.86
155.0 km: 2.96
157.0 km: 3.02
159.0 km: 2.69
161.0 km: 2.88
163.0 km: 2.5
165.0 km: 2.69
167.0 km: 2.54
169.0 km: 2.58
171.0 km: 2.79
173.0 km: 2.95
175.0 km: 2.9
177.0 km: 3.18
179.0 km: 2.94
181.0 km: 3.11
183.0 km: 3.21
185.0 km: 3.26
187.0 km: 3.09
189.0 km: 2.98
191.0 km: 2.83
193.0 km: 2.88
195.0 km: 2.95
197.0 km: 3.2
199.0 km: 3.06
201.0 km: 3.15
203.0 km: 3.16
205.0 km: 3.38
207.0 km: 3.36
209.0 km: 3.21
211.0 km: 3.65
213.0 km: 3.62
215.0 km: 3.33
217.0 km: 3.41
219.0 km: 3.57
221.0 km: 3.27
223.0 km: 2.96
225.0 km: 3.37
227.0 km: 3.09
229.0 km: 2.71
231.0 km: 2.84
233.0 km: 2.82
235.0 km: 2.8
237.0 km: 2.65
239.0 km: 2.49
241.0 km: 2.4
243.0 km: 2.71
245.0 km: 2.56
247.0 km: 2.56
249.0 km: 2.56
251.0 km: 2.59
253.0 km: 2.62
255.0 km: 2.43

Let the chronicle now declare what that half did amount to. 1.38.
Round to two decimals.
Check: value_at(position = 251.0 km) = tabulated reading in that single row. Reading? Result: 2.59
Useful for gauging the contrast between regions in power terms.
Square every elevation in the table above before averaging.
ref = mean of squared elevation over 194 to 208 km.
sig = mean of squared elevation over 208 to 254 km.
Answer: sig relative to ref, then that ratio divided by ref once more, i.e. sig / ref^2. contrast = 0.086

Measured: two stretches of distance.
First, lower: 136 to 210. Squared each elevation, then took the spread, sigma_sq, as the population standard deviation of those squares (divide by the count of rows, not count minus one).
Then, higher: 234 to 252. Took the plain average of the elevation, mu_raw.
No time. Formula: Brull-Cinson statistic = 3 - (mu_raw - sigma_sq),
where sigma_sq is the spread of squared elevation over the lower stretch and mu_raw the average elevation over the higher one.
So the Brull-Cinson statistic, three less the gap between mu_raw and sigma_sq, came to 1.7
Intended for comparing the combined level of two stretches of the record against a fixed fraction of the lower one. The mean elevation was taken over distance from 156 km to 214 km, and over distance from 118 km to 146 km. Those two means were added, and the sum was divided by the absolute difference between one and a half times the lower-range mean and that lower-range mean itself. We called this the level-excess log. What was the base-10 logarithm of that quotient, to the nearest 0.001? 0.590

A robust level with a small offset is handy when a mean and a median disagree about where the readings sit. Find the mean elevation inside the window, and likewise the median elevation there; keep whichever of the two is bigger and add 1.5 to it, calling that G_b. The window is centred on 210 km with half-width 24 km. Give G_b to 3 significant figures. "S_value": 4.66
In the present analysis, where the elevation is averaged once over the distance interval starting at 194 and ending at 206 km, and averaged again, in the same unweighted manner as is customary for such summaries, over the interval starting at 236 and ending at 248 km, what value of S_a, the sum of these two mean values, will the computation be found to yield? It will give 5.71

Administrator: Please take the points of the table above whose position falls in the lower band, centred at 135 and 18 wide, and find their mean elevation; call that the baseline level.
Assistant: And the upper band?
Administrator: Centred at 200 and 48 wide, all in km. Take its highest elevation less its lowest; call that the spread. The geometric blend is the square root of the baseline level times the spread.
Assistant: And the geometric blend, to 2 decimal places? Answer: 1.62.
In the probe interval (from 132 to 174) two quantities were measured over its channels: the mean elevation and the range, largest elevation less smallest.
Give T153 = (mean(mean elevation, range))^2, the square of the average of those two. 3.7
